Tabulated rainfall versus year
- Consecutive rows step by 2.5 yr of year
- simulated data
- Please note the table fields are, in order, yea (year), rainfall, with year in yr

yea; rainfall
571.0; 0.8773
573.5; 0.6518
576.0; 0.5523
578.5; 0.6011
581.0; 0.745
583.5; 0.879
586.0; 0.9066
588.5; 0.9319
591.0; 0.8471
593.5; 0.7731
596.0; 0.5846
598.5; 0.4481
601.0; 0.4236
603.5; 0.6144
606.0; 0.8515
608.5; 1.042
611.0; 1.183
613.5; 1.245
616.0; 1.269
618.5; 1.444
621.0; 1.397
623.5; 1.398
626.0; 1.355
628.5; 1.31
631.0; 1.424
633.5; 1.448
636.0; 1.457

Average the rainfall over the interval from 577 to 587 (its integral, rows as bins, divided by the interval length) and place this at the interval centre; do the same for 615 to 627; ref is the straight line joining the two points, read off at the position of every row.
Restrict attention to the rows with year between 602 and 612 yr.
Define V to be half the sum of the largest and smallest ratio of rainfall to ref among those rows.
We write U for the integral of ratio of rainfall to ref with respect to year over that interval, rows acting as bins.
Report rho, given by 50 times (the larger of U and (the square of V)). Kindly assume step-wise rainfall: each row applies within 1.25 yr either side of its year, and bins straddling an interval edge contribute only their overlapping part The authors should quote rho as 387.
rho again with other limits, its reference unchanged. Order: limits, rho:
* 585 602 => 646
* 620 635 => 708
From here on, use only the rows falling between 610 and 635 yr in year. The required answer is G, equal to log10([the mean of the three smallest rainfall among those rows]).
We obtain 0.09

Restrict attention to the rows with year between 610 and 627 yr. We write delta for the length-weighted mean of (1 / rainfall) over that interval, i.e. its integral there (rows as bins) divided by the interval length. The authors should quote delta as 0.8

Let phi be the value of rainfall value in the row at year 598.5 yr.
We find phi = 0.4481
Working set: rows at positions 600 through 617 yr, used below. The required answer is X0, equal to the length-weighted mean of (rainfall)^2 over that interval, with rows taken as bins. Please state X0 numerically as 1.0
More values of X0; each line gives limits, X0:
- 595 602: 0.2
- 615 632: 1.9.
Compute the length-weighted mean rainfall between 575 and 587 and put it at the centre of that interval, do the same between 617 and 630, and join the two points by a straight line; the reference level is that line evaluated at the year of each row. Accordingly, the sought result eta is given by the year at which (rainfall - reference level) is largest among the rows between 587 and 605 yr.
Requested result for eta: 588.5 yr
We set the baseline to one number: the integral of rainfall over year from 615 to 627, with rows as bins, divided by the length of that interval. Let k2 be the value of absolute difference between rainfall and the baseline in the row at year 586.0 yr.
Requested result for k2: 0.5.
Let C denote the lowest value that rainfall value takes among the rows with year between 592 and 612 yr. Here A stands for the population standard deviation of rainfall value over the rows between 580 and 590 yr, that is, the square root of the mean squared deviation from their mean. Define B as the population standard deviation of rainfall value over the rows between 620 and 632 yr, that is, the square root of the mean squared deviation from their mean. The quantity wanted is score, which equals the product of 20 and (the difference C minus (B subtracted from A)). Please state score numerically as 7.8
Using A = 0.07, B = 0.040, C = 0.4236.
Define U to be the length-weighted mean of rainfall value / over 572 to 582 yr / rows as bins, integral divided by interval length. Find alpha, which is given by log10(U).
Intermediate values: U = 0.6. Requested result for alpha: -0.19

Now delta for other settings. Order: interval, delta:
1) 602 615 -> 1.1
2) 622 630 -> 0.7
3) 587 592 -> 1.1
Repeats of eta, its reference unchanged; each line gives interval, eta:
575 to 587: 583.5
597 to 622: 618.5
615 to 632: 618.5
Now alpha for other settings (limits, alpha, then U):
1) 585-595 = -0.07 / 0.9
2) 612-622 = 0.12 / 1.3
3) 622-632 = 0.14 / 1.4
